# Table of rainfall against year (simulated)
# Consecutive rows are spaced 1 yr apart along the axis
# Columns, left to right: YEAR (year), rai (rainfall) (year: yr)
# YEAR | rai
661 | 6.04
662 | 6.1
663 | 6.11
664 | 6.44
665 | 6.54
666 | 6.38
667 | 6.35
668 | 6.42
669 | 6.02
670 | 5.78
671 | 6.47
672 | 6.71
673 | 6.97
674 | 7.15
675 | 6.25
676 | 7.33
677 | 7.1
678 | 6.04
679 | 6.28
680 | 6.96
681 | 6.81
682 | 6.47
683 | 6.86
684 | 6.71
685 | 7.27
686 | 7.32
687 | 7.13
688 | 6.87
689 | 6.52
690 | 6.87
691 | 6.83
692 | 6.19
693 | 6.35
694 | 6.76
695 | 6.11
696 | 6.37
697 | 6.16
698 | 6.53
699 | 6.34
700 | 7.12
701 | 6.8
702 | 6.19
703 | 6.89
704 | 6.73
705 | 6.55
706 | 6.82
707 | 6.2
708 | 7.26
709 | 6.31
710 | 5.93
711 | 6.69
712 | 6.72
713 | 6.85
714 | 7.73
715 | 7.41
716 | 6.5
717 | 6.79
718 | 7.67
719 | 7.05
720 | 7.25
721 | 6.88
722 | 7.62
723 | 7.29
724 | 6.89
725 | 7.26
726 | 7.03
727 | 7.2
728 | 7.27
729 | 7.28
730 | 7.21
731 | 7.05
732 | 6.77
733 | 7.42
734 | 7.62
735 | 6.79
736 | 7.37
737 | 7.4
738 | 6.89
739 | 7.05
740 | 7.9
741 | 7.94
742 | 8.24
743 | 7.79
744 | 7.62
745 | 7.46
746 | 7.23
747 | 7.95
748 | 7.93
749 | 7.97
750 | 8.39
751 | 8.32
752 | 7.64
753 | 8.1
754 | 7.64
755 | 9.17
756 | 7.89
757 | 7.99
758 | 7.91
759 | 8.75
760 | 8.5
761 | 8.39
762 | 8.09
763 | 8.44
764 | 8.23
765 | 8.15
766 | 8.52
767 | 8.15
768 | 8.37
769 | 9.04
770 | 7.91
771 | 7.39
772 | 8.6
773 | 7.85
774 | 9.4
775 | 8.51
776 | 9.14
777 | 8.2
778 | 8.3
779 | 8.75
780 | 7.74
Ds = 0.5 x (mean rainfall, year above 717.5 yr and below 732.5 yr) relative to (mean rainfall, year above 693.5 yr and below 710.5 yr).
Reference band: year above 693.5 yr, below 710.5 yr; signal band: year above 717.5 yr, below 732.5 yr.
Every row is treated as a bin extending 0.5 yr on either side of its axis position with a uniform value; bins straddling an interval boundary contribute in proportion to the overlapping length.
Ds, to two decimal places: 0.55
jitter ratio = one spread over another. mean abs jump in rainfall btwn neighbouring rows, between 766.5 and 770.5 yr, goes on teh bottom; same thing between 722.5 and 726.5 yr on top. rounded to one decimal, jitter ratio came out 0.5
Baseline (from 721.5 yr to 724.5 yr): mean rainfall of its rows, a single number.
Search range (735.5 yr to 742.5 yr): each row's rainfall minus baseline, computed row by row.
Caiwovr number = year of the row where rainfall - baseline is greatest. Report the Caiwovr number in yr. 742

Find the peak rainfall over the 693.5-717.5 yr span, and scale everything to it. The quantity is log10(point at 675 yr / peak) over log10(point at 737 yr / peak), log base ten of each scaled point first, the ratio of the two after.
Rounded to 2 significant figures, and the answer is 4.9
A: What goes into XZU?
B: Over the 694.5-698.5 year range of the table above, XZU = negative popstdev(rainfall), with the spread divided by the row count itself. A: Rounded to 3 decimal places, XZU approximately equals -0.168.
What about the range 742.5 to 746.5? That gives -0.206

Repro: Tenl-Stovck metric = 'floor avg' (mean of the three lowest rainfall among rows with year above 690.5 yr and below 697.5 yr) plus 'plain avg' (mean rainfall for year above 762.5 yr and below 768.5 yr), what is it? 14.5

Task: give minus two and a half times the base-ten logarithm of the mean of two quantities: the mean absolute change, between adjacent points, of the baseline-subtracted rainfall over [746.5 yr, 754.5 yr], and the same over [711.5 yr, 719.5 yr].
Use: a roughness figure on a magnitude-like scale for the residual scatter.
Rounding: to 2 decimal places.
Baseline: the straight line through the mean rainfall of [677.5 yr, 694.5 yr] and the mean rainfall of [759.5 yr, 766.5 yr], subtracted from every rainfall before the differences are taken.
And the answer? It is 0.89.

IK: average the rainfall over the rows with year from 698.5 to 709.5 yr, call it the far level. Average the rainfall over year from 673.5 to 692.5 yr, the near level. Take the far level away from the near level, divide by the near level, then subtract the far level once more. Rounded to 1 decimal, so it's -6.6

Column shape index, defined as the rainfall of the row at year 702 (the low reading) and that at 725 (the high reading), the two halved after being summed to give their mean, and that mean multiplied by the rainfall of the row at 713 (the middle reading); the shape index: 46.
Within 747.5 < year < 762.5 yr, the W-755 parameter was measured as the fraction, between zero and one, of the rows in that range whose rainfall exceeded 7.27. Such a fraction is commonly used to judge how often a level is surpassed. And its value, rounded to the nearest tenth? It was 1.0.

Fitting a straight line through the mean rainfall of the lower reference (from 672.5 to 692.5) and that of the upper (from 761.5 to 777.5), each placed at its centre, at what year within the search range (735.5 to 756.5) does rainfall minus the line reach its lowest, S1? 738 yr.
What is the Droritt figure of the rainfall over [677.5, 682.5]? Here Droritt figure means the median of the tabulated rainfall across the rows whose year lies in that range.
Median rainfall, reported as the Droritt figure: 6.5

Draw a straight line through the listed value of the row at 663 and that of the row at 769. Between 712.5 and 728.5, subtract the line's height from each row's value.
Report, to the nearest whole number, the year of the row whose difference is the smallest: 716 yr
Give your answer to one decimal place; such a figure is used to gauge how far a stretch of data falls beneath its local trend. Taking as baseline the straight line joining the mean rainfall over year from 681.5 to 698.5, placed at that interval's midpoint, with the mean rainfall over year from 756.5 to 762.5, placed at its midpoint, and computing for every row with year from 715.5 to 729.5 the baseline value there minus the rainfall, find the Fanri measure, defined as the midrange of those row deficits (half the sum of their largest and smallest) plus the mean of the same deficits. 0.5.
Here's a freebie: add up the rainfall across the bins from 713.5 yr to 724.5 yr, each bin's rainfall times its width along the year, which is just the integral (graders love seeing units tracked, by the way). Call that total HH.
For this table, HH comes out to 79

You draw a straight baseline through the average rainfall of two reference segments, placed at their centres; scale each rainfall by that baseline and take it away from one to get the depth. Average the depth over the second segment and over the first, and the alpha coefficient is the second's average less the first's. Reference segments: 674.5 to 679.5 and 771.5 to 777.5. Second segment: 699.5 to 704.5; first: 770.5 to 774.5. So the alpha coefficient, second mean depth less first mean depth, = 0.021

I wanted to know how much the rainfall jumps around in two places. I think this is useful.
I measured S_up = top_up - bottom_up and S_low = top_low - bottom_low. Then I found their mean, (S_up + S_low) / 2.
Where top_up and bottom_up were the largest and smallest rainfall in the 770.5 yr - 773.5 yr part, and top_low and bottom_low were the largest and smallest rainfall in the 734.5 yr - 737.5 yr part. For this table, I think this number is 0.91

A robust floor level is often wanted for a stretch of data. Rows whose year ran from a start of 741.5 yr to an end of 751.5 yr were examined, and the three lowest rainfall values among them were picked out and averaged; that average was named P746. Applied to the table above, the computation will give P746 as 7.44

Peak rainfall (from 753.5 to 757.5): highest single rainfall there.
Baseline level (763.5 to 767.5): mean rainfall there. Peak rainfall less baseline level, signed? 0.9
